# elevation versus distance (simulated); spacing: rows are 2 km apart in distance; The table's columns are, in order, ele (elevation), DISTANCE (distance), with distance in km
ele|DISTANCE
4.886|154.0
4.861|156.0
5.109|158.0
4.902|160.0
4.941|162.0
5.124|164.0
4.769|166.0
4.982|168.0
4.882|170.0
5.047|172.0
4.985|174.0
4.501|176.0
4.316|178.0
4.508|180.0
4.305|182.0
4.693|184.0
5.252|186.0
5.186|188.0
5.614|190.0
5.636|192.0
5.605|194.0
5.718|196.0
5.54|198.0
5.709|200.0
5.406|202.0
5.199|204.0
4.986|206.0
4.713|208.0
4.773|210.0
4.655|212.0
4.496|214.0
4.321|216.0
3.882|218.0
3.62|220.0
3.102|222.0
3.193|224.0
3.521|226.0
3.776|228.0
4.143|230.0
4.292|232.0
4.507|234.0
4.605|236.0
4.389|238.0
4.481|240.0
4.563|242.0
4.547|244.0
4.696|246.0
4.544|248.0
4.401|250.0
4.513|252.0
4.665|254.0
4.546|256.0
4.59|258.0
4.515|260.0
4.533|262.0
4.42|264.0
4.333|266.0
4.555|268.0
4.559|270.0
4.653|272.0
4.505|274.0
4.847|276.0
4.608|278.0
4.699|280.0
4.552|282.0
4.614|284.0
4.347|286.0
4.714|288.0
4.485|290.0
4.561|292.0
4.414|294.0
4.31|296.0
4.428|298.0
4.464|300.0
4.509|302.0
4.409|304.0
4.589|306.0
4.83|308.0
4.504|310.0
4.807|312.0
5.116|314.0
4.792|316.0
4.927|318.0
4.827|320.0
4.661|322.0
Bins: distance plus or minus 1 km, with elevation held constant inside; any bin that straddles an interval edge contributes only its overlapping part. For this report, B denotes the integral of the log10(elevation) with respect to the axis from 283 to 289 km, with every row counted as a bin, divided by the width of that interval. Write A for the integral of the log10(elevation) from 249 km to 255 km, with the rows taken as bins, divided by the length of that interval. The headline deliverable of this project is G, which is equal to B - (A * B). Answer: 0.227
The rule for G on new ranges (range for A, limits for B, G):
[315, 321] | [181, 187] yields 0.212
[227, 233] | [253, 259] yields 0.259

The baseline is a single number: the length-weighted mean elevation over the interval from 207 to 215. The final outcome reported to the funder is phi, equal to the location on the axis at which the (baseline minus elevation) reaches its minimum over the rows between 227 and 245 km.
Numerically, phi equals 236.0 km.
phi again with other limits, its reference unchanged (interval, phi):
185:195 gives 192.0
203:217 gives 204.0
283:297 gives 288.0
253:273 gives 254.0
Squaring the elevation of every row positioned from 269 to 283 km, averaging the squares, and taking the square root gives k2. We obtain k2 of 4.6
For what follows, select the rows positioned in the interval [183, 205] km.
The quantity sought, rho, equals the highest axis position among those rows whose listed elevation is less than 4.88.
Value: 184.0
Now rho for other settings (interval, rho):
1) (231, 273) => 272.0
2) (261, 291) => 290.0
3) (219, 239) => 238.0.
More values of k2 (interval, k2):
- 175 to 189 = 4.7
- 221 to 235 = 3.8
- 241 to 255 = 4.6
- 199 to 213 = 5.1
